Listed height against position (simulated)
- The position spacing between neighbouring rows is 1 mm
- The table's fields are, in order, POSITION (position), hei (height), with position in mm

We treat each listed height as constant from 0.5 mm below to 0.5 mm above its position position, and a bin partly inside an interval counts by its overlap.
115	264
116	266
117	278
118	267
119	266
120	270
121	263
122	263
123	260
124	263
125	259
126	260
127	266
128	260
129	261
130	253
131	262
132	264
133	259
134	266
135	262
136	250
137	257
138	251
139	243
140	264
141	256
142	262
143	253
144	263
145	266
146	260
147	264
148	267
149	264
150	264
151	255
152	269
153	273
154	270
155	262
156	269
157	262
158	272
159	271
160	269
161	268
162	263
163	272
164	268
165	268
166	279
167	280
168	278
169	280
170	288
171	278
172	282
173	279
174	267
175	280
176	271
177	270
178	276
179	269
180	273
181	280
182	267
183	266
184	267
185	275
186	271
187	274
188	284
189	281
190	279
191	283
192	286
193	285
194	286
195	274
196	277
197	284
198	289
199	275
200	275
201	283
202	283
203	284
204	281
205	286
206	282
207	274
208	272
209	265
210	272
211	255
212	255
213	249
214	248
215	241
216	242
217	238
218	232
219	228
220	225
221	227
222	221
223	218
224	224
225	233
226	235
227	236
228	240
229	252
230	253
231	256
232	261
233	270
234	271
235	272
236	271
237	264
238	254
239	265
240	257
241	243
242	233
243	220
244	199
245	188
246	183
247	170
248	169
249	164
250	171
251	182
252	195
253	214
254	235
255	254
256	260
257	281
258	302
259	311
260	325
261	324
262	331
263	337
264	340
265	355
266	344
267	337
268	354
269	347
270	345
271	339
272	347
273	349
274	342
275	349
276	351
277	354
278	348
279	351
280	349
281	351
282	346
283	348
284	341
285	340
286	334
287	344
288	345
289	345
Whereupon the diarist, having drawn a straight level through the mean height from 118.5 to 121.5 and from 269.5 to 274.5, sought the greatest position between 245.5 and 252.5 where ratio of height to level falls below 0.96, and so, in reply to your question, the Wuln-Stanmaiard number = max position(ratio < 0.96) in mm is 252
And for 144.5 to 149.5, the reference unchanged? 149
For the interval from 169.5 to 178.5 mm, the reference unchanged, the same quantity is 178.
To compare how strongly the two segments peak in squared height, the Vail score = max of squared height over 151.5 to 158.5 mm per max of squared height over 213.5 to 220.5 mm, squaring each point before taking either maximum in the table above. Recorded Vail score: 1.2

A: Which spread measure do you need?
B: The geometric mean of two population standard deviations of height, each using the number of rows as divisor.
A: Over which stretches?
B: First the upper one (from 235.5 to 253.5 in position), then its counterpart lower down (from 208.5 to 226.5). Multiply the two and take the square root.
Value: 24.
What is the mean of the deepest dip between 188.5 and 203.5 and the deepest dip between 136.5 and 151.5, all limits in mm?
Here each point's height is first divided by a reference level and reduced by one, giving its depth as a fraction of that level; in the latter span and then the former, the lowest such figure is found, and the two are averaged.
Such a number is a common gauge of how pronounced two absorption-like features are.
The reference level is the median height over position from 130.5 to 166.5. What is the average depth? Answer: -0.02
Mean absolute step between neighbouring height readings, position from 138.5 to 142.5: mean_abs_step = 12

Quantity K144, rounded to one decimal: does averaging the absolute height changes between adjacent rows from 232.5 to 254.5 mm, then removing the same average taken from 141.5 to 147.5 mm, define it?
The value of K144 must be 3.3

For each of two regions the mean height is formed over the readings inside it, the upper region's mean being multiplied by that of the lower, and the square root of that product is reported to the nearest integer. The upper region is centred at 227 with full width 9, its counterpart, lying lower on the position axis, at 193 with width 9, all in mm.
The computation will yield 259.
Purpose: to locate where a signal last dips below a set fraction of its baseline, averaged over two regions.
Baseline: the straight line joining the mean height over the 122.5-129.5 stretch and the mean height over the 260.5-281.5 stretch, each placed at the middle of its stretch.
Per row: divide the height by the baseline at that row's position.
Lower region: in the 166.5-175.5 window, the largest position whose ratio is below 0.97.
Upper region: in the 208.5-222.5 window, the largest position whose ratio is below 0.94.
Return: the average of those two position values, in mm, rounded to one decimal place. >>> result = 198.5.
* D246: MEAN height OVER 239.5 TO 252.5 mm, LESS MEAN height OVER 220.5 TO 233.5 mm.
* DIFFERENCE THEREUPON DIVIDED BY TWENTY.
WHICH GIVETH -2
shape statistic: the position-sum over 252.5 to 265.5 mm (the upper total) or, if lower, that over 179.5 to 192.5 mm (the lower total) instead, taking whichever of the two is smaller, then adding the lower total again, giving 7172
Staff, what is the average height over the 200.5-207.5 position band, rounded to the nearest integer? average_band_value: 282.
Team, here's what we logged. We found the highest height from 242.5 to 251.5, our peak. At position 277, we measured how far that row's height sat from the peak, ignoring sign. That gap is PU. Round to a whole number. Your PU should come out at 134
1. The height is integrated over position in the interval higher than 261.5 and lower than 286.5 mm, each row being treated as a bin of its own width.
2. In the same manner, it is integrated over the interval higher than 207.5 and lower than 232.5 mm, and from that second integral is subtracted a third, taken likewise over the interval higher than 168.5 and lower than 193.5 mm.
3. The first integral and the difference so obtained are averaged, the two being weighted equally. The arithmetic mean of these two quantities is 3898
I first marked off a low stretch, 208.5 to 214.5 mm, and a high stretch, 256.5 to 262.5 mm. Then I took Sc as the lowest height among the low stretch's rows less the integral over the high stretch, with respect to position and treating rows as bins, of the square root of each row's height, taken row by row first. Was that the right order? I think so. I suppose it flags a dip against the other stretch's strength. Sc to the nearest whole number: 142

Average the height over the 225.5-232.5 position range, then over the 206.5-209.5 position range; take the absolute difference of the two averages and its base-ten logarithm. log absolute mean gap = 1.36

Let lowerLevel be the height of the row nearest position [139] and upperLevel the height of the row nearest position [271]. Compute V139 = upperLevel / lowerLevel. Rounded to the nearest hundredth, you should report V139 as 1.40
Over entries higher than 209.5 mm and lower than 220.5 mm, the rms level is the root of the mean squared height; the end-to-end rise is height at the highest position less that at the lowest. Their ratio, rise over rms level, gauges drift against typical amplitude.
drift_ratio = -0.19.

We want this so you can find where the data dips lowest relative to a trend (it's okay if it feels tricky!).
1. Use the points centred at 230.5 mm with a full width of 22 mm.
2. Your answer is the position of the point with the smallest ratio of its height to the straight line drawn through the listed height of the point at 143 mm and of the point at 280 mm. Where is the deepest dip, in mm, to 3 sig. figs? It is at 223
